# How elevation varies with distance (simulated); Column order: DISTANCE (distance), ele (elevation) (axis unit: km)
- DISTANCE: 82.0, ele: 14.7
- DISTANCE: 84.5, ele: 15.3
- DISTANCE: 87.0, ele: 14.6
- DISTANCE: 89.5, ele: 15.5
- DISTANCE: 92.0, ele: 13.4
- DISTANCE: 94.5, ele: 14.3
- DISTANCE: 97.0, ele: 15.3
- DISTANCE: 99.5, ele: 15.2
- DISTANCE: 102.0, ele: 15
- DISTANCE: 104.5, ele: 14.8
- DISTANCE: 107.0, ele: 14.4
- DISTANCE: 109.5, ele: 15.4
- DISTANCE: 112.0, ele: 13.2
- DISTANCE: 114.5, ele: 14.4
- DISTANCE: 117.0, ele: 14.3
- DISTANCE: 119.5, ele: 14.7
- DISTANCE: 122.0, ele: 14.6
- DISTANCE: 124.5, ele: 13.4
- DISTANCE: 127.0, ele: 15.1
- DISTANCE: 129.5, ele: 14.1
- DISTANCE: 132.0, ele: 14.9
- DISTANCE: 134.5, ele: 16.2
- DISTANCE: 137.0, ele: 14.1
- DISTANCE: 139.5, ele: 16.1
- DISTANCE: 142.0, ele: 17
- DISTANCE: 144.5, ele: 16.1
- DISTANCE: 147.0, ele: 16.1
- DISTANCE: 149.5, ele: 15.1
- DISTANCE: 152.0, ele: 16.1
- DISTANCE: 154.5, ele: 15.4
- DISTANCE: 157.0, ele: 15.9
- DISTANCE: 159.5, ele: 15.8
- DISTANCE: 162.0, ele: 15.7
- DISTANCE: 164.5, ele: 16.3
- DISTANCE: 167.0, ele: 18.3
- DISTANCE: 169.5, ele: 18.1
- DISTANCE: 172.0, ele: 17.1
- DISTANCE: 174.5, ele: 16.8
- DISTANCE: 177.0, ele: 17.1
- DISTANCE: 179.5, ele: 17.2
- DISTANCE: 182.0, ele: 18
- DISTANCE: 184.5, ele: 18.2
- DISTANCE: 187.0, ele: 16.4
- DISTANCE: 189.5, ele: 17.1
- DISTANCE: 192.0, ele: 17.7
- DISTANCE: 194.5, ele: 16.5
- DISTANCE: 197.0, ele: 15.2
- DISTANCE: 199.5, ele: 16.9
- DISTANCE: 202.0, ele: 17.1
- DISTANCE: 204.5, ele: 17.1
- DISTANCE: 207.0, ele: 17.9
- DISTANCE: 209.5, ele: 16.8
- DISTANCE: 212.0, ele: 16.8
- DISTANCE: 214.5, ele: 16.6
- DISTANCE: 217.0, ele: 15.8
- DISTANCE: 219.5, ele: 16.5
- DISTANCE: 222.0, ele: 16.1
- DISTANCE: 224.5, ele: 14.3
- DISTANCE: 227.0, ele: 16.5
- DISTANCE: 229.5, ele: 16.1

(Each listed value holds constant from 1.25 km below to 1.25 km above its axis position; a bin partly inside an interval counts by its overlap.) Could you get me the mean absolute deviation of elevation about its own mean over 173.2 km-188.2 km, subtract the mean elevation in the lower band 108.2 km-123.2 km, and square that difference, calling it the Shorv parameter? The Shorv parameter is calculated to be 193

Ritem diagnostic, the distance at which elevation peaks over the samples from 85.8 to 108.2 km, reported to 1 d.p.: 89.5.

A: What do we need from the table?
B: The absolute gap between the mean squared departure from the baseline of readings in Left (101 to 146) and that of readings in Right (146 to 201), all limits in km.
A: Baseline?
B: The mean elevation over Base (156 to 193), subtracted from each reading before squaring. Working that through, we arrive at 4.6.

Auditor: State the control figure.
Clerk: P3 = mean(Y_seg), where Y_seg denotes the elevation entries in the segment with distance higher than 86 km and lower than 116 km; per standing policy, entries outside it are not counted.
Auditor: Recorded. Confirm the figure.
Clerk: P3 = 14.6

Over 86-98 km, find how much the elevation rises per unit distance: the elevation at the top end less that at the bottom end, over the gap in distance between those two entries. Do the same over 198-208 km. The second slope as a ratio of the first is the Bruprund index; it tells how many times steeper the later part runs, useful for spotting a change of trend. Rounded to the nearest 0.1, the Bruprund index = 1.9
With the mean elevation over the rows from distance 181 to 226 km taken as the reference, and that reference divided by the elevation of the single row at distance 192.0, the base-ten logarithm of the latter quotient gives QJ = -0.025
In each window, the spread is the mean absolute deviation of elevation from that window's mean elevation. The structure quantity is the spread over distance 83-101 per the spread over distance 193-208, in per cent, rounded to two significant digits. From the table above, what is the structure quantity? 96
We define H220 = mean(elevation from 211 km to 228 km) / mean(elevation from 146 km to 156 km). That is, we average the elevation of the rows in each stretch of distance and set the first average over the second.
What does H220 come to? 1.03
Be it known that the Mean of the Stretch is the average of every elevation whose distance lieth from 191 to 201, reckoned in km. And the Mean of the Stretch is 16.6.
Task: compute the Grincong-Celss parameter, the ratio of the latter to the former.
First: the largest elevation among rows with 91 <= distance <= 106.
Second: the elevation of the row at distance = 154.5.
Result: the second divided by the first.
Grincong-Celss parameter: 1.01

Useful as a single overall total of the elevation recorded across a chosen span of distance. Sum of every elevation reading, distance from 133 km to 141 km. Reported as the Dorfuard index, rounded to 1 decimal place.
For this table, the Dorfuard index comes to 46.4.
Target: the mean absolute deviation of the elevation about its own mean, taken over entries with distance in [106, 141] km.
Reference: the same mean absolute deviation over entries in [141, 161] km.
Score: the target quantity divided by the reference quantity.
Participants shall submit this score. 1.7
